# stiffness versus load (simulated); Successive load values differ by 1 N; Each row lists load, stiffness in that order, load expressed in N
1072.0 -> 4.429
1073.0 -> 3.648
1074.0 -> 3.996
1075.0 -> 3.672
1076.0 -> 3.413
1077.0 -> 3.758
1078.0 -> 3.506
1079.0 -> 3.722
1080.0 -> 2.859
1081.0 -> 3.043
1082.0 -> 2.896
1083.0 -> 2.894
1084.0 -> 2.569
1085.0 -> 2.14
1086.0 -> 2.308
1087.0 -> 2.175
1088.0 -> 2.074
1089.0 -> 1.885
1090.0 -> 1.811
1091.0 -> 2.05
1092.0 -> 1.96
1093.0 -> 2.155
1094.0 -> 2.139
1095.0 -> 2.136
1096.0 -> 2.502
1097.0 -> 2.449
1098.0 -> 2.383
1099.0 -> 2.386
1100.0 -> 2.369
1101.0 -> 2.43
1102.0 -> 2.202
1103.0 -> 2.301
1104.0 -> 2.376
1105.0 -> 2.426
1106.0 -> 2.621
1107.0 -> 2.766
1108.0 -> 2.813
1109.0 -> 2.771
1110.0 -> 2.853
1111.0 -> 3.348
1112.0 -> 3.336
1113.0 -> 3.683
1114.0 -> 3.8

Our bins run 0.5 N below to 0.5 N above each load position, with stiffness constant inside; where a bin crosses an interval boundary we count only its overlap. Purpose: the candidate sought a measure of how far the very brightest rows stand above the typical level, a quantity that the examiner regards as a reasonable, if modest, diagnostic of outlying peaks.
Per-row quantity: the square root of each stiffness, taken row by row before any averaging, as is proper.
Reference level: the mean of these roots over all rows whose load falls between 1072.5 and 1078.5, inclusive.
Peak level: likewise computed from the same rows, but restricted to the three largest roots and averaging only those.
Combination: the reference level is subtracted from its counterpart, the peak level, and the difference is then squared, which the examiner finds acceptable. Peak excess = 0.0014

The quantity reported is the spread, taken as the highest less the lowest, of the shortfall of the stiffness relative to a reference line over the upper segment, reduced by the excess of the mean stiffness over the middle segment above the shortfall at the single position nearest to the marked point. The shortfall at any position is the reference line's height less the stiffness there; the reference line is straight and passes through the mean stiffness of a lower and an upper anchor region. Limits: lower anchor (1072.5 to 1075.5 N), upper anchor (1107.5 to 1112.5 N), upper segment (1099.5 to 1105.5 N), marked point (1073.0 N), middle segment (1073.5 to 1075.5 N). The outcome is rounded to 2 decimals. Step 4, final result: -3.40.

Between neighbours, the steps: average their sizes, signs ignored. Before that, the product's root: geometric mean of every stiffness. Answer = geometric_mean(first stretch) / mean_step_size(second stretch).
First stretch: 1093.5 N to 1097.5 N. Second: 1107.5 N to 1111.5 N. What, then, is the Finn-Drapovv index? 11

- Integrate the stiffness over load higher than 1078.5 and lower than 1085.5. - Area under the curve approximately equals 20.1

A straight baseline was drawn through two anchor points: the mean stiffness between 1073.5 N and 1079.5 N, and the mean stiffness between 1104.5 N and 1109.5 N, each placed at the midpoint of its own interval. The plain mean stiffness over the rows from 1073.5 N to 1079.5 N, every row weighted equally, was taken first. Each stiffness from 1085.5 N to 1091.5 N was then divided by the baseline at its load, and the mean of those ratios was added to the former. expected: 4.3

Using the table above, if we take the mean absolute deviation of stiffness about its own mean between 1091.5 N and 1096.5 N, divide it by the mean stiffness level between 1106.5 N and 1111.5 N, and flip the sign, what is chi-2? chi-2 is -0.044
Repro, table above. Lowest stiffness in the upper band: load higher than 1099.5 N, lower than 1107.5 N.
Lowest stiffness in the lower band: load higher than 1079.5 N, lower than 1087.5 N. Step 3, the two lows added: 4.34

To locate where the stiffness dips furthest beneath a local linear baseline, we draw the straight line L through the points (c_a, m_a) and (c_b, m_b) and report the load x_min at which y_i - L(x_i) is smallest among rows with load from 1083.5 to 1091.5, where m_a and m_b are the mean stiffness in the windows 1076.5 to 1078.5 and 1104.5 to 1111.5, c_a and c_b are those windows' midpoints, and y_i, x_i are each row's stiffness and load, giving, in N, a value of 1090.0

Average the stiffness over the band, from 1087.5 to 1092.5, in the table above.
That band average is 1.96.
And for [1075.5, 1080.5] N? 3.45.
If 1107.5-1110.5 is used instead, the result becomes 2.81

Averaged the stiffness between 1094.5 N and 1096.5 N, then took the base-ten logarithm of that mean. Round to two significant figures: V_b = 0.37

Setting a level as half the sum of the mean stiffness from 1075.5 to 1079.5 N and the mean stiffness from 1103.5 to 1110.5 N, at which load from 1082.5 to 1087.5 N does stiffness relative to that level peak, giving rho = 1083.0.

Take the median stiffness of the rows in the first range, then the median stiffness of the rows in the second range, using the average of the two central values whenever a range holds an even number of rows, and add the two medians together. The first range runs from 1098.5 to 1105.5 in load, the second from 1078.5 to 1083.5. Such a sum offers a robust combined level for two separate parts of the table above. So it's 5.27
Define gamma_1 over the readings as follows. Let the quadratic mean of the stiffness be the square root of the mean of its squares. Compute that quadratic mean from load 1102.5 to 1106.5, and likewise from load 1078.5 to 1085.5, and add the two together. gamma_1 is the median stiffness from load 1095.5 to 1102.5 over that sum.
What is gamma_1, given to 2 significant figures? 0.45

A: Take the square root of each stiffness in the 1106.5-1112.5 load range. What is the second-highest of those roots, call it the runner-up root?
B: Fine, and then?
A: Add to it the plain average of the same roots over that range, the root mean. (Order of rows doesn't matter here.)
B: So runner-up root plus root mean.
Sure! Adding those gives 3.6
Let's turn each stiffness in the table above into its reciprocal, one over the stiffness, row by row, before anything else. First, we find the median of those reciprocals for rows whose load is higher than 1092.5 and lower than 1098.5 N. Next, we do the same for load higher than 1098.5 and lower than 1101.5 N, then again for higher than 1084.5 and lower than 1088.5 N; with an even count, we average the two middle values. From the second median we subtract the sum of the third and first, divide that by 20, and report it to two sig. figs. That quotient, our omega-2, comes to -0.024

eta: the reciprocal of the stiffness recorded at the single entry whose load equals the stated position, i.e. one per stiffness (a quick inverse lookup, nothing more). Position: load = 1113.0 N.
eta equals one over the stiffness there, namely 0.27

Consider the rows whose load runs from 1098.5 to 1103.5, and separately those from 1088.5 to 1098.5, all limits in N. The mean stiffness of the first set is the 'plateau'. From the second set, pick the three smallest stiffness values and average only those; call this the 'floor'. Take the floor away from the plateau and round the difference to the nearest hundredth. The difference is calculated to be 0.45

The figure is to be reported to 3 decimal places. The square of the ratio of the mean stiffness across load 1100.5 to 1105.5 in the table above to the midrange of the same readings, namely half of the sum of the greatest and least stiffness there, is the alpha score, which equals 1.027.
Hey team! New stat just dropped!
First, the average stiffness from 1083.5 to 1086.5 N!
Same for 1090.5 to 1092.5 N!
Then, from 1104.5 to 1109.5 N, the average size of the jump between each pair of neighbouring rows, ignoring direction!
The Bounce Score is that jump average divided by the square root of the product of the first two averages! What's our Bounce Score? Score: 0.050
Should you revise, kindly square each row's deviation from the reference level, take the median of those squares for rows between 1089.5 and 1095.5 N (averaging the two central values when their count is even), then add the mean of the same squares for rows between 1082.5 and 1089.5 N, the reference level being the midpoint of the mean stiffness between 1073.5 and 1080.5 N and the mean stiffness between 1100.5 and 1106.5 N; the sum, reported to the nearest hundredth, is 1.35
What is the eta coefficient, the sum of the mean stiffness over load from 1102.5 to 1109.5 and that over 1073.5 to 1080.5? 6.1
